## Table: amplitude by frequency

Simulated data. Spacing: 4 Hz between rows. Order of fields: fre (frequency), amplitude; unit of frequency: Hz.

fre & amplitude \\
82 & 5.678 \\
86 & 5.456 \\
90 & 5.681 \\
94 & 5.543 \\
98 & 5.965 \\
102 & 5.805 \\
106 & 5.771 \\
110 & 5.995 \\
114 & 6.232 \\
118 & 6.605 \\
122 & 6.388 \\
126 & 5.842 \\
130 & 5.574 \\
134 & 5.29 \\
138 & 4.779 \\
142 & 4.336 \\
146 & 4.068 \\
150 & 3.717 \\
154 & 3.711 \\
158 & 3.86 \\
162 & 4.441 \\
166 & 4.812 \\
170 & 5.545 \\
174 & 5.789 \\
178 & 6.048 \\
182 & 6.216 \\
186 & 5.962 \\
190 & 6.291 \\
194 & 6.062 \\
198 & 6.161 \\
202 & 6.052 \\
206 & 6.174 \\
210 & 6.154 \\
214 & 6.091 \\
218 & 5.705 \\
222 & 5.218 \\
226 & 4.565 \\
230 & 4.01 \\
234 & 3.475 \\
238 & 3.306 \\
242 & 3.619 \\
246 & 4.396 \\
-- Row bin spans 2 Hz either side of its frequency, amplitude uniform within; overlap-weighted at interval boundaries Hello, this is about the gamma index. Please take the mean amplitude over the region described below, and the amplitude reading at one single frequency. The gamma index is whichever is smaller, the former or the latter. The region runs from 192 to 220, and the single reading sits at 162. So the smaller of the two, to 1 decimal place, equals 4.4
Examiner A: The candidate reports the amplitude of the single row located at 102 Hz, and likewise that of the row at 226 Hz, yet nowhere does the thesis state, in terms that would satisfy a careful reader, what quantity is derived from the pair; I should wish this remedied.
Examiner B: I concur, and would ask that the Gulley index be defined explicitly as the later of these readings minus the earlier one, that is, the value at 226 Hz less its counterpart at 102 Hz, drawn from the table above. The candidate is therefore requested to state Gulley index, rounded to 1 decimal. -1.2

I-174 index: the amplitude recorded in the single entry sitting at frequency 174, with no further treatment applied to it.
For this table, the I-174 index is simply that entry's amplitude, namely 5.789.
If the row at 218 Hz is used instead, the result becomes 5.705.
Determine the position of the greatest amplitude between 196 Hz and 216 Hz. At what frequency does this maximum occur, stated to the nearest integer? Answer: 206 Hz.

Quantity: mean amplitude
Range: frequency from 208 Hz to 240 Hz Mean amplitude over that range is 4.8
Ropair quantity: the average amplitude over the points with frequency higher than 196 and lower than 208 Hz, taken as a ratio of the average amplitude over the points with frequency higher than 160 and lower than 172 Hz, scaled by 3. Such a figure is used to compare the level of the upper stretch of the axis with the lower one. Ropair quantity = 3.7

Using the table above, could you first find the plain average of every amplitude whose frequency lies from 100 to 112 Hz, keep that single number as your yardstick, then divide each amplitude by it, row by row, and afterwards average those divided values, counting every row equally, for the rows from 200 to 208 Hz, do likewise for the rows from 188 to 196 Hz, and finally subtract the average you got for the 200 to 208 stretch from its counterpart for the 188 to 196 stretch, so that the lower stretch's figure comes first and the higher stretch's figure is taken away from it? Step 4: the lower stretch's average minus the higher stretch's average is 0.0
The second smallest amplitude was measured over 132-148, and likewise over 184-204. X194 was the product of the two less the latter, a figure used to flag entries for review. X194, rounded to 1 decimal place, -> 20.2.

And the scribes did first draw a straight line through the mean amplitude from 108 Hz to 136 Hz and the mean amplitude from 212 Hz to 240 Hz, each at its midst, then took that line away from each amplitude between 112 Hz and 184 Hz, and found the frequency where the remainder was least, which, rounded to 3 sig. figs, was 150 Hz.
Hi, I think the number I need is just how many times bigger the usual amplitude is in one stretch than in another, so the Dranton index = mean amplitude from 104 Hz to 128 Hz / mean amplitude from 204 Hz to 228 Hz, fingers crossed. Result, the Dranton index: 1.09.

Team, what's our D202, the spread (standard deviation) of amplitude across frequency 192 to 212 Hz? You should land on 0.1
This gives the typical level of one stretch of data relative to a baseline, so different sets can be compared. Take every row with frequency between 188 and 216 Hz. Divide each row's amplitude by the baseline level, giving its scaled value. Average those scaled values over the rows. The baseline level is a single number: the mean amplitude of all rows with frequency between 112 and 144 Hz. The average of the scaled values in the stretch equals 1.09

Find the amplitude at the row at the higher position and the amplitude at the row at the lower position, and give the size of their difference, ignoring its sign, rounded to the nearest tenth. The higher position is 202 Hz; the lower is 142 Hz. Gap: 1.7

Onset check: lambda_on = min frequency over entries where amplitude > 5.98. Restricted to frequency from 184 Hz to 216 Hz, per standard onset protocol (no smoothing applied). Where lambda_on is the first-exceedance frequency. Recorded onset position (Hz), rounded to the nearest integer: 190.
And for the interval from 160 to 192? 178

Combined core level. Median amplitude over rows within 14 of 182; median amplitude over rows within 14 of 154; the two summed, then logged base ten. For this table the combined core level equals 1.01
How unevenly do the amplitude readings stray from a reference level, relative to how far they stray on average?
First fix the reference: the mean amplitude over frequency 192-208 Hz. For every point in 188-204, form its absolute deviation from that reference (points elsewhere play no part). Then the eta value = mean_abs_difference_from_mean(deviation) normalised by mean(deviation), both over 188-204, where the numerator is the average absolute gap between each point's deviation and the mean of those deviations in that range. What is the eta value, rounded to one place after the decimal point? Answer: 0.6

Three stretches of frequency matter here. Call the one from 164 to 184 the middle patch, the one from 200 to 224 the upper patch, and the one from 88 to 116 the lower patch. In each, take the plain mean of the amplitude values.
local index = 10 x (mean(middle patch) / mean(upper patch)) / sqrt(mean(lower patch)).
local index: 4.0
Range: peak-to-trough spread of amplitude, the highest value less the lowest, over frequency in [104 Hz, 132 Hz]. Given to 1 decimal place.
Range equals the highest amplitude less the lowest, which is 1.0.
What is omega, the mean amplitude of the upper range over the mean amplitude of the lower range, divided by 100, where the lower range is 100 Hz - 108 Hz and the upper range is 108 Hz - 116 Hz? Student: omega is 0.0106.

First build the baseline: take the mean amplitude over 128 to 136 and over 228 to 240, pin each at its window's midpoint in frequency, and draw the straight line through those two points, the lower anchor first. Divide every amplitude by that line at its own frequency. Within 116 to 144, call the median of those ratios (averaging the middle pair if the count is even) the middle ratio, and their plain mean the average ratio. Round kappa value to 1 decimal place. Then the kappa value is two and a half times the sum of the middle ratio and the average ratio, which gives 5.1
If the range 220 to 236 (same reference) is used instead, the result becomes 5.8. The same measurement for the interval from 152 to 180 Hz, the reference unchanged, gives 5.0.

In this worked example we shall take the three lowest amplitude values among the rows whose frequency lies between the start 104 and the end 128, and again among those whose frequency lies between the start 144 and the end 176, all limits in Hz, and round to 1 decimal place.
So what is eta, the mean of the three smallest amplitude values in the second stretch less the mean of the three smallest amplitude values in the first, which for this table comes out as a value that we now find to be -2.1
